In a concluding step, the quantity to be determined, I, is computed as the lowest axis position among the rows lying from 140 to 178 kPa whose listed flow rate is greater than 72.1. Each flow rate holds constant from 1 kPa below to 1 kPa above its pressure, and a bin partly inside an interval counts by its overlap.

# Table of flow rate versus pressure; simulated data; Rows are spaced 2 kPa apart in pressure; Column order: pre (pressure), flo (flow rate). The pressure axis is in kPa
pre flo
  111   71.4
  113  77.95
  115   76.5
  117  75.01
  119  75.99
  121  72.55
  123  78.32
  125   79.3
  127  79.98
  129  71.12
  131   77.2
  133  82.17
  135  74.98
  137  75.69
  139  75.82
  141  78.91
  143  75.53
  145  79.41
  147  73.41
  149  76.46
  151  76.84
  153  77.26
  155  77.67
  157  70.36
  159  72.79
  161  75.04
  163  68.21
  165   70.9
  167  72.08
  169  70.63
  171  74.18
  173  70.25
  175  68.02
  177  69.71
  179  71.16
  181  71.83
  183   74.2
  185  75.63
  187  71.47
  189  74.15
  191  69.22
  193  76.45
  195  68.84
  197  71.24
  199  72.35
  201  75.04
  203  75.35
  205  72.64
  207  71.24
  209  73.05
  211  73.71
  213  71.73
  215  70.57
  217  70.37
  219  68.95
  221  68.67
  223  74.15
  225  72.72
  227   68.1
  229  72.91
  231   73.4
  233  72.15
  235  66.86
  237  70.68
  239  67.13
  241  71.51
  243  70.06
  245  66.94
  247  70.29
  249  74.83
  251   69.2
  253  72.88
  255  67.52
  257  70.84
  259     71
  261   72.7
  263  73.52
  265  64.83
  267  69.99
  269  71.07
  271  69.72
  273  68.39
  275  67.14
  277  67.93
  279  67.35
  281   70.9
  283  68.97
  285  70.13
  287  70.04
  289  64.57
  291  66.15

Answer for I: 141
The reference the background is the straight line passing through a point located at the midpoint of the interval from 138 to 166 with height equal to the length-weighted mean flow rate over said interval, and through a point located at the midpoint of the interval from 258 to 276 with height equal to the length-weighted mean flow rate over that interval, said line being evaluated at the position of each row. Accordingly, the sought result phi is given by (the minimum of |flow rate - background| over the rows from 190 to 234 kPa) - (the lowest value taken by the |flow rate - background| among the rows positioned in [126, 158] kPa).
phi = -0.04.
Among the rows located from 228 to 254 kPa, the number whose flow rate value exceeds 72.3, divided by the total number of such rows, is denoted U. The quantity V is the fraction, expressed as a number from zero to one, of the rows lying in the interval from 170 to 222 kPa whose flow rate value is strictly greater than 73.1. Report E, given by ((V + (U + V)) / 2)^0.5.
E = 0.7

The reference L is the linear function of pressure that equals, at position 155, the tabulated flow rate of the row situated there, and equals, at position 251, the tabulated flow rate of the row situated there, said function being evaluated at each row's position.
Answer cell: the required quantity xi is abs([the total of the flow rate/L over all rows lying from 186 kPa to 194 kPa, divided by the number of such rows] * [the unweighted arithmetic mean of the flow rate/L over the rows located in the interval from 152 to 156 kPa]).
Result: 0.97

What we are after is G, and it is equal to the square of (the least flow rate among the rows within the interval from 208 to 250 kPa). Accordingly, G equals 4470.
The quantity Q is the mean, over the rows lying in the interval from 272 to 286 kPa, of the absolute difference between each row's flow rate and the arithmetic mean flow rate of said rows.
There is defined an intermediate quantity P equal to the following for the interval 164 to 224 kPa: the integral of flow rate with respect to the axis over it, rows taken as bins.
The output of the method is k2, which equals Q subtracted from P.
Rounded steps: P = 4316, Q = 1.1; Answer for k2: 4314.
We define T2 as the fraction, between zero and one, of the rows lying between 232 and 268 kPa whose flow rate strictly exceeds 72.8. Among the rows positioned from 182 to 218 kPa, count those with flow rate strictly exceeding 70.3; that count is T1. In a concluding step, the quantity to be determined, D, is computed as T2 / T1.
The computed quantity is 0.01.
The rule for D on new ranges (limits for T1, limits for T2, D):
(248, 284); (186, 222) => 0.04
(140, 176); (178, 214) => 0.03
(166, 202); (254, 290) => 0.00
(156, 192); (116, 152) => 0.07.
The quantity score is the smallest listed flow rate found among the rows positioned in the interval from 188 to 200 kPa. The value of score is 68.84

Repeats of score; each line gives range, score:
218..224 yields 68.67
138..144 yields 75.53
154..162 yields 70.36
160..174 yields 68.21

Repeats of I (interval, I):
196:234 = 199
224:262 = 225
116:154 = 117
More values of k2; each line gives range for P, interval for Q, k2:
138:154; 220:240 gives 1225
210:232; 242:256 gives 1568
